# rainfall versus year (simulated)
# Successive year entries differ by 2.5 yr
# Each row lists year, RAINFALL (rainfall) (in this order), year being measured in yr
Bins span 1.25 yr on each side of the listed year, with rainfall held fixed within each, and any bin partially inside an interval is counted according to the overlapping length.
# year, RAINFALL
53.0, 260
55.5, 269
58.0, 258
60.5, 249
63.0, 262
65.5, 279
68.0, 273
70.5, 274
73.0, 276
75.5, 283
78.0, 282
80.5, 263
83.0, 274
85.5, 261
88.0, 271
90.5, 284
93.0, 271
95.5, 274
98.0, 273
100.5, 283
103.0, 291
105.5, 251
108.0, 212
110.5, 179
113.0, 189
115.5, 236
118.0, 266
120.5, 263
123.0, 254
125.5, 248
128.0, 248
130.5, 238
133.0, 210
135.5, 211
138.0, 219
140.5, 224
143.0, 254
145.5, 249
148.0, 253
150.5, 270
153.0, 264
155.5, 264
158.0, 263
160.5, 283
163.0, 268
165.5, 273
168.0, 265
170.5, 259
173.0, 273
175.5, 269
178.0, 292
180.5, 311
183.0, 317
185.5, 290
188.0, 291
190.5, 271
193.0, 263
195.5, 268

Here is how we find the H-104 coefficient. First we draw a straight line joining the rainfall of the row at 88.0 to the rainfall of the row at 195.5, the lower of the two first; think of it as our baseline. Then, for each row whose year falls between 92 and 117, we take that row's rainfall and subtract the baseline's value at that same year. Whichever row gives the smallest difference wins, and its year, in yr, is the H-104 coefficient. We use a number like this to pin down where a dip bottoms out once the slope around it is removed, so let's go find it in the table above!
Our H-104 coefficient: 110.5 yr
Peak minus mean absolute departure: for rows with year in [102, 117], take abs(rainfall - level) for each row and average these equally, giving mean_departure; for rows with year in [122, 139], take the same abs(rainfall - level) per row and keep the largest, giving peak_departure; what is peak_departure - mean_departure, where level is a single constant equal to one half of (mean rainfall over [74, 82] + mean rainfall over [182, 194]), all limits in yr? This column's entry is 13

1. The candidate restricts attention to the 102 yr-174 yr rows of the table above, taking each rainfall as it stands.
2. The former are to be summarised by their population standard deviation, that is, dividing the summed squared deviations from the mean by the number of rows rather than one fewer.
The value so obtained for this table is 27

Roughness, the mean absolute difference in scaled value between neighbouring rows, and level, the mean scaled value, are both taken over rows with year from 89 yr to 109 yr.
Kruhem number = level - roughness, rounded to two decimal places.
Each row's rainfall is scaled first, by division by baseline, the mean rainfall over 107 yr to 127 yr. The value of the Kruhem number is 1.09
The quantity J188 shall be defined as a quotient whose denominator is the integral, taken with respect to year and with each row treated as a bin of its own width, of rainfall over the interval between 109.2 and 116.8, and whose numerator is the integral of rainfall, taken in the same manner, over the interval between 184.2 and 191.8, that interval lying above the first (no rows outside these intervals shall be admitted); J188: 1.41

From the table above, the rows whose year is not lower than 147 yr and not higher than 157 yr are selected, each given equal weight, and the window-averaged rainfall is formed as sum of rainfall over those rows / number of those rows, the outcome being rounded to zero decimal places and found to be 263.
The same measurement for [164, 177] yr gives 268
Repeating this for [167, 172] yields 262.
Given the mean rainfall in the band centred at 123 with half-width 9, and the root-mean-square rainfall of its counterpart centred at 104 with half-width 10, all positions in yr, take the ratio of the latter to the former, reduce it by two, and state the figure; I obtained -1.01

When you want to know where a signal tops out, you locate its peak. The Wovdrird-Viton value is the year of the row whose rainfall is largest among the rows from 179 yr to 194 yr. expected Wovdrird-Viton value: 183.0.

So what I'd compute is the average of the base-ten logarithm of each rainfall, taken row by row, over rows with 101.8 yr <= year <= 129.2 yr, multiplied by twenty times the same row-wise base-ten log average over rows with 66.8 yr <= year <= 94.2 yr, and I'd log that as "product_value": 116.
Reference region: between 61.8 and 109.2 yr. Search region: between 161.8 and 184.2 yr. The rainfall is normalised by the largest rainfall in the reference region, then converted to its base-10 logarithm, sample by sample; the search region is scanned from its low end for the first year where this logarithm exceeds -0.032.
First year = 165.5 yr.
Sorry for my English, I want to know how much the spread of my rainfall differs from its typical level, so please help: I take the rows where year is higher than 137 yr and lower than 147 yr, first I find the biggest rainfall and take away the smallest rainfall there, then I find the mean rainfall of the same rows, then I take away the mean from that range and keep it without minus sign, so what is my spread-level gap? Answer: 202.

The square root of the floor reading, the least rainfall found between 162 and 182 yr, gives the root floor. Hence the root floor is 16.1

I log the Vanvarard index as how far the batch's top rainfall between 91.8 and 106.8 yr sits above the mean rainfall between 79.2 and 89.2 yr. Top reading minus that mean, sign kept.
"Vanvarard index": 24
